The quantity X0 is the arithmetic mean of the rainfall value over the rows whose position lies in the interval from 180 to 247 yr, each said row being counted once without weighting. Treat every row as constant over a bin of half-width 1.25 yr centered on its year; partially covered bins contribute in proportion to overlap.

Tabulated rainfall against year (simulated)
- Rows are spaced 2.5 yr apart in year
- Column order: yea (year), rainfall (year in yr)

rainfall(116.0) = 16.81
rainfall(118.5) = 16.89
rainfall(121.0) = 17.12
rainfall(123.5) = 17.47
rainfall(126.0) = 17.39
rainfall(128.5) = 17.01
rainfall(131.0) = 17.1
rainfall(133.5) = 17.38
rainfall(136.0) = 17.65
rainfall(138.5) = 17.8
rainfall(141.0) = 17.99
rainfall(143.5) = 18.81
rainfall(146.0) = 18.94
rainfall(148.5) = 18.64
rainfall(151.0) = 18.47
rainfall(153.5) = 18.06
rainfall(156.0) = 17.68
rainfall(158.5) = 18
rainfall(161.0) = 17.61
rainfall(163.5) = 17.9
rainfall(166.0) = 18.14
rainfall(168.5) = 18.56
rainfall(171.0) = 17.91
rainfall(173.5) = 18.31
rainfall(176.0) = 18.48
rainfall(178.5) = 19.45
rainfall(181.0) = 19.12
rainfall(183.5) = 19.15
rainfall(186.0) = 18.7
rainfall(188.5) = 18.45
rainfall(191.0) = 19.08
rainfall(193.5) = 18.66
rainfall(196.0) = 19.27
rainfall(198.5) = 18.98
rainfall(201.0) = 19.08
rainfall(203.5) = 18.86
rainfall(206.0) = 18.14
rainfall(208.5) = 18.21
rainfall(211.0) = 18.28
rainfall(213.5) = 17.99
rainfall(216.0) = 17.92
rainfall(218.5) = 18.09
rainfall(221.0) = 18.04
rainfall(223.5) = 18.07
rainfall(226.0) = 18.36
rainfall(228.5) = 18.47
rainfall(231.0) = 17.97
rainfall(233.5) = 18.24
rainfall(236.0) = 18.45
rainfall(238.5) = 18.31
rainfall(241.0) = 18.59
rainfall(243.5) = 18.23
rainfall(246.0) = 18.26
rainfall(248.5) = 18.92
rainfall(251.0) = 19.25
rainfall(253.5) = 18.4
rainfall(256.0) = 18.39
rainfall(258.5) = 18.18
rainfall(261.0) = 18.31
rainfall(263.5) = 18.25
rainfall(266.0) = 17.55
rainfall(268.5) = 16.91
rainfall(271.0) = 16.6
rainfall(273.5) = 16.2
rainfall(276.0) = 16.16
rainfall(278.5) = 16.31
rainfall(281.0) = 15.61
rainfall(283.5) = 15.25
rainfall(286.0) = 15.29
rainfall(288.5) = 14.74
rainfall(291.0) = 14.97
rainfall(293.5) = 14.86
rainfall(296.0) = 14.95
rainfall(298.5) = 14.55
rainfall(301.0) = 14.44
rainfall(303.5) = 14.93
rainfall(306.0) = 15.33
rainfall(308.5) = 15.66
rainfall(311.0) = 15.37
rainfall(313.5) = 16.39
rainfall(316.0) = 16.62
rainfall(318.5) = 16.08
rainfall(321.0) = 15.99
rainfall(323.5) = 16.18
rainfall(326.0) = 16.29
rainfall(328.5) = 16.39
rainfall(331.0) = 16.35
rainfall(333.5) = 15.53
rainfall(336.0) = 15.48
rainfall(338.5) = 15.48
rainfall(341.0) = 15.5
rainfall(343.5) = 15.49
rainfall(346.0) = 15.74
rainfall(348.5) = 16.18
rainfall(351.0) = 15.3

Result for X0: 18.5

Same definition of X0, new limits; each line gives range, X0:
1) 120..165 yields 17.8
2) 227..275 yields 18.1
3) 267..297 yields 15.7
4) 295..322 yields 15.5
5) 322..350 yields 15.9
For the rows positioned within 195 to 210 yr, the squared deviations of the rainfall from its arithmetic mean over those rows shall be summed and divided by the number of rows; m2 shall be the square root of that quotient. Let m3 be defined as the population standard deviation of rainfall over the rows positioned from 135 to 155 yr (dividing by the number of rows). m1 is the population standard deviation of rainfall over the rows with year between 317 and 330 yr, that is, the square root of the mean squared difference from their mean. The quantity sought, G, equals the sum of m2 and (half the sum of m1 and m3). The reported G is 0.73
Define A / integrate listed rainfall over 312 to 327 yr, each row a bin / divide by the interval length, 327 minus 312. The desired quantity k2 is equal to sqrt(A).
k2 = 4.03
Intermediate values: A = 16.2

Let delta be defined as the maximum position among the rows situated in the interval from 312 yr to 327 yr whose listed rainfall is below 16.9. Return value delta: 326.0 yr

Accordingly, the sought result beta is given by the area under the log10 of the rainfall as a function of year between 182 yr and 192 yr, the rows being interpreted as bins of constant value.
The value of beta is 12.8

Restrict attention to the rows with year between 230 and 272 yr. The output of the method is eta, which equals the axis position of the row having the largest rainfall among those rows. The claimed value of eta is 251.0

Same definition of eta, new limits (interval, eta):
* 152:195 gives 178.5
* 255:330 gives 256.0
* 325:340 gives 328.5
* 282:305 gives 286.0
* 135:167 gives 146.0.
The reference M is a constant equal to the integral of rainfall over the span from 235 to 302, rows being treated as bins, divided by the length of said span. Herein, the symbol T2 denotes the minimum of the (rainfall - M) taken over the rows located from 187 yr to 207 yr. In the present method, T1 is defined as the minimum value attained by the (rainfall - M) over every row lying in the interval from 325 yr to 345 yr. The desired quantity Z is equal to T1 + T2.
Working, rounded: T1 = -1.4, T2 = 1.25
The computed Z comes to -0.2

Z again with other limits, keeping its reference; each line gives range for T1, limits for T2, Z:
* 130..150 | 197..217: 1.2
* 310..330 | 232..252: -0.2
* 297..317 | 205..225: -1.4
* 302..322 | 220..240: -0.9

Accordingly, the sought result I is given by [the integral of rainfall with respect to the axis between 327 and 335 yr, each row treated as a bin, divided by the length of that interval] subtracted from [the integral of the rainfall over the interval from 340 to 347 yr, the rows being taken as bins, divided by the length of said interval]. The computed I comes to -0.5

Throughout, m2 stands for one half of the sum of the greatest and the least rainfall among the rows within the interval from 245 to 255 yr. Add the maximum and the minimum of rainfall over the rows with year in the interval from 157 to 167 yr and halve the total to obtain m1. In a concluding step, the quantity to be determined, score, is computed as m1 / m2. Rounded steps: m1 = 17.9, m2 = 18.8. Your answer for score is 0.95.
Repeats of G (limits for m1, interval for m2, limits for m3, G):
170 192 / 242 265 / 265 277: 0.84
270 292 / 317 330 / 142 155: 0.61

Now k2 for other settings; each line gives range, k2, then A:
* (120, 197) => 4.27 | 18.2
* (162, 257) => 4.30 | 18.5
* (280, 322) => 3.92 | 15.3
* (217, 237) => 4.27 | 18.2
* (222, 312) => 4.11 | 16.9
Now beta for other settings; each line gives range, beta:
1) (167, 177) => 12.6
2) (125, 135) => 12.4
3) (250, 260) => 12.7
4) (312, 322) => 12.1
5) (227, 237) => 12.6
